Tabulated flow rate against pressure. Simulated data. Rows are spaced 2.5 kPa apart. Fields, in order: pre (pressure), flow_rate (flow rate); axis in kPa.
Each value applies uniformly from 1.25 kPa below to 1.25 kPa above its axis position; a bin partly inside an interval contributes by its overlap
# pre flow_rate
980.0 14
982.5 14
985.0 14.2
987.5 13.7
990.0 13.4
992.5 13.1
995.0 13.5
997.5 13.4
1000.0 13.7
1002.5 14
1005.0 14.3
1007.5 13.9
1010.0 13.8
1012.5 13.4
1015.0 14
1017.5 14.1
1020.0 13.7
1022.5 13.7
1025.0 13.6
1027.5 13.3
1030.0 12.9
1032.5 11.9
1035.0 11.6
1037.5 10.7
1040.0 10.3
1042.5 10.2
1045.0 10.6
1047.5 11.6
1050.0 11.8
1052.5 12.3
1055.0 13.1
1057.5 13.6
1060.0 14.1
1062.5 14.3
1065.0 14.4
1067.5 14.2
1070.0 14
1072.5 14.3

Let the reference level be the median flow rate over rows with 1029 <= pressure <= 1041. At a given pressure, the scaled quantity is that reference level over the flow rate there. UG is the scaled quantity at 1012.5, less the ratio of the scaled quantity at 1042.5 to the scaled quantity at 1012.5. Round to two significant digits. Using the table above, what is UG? -0.45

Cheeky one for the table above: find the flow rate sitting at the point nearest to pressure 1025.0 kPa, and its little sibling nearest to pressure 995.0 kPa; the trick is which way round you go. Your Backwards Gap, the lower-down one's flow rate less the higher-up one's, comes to 0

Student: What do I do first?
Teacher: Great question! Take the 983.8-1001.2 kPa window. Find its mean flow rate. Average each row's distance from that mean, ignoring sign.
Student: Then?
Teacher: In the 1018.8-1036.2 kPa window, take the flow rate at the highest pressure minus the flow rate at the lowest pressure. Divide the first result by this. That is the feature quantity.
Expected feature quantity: -0.12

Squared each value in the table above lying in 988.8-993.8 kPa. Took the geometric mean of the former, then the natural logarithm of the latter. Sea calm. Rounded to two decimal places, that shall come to 5.17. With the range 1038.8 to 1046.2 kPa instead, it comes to 4.68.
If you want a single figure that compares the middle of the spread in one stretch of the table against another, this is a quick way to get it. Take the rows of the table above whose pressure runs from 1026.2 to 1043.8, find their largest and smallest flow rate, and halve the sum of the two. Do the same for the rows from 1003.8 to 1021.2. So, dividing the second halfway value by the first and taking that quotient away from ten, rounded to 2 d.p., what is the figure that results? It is 8.82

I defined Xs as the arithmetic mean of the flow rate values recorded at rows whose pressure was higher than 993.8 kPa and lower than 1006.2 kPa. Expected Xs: 13.8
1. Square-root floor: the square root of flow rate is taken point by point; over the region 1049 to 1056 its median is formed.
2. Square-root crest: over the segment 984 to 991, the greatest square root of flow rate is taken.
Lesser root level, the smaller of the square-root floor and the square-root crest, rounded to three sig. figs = 3.51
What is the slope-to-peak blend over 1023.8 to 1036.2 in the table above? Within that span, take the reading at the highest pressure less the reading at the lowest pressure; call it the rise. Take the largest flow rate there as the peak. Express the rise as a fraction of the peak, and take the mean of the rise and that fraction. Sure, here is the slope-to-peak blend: -1.1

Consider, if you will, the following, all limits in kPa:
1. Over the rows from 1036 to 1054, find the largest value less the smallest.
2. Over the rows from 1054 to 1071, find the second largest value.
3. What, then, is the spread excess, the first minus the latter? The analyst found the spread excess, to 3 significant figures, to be -12.2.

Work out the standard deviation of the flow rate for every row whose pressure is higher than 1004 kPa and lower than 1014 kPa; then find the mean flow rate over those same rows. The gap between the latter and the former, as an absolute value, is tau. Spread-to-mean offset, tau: 13.5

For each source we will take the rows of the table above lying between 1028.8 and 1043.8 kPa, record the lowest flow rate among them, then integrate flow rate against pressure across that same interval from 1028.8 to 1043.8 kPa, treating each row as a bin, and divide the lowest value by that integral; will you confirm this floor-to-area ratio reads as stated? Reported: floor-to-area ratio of 0.0604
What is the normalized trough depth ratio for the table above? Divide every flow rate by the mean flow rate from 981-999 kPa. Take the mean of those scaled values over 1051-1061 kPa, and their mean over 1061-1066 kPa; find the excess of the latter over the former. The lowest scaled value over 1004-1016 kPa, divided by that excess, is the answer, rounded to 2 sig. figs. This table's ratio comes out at 12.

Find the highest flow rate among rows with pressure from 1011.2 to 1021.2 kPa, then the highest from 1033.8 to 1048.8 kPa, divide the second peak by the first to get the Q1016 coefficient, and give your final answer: 0.82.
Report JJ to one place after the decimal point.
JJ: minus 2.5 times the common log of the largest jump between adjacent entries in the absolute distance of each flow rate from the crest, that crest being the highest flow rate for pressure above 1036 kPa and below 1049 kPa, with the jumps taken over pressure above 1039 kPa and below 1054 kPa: 0.0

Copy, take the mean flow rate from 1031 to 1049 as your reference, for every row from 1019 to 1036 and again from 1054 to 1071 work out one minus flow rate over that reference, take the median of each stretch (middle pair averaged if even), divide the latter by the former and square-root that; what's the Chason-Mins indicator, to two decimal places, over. 1.16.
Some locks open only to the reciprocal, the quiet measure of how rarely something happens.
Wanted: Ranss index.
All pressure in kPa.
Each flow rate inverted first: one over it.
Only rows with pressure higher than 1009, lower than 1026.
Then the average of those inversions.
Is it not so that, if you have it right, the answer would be 0.0727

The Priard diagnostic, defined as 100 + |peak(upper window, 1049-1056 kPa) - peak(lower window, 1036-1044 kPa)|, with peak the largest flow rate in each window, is 102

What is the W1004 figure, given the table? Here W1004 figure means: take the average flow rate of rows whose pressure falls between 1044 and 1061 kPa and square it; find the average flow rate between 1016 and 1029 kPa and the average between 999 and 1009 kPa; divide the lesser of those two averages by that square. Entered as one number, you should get 0.088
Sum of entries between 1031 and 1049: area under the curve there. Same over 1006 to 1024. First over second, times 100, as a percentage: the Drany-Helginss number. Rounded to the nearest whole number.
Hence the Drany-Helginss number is 80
